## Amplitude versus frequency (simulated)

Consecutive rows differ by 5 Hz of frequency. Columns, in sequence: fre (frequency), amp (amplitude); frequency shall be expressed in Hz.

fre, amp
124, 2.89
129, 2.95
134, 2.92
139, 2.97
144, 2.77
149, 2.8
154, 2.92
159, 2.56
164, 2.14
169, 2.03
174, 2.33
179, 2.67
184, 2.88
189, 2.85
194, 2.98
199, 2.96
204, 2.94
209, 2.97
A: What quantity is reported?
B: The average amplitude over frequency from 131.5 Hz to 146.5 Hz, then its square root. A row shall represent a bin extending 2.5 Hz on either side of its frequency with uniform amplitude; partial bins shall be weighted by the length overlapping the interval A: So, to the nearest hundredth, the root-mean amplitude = 1.70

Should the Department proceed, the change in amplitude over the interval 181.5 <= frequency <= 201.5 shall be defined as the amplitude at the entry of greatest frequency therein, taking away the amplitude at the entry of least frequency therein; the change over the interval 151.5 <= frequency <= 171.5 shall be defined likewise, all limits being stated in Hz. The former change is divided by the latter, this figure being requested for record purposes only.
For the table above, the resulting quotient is 0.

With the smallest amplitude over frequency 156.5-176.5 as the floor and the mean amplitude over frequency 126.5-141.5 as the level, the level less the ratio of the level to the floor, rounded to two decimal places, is 1.50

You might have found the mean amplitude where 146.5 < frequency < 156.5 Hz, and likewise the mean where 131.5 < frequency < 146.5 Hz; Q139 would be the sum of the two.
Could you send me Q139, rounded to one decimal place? 5.7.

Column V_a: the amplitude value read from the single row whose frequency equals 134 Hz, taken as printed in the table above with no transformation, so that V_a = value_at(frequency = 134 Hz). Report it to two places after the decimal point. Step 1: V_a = 2.92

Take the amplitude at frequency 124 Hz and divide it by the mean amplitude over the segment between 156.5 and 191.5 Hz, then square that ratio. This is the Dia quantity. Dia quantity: 1.3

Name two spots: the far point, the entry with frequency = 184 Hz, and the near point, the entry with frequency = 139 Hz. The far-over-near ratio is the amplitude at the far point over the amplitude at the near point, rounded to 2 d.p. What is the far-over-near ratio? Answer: 0.97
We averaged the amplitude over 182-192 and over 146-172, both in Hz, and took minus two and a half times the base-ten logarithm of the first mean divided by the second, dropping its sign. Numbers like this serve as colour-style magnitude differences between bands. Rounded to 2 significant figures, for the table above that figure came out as 0.15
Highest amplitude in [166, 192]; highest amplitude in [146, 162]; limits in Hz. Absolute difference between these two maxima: 0.04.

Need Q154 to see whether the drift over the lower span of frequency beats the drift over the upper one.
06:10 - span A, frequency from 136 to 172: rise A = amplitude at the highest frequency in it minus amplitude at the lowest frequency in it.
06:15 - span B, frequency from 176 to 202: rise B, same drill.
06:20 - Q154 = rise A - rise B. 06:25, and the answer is -1.2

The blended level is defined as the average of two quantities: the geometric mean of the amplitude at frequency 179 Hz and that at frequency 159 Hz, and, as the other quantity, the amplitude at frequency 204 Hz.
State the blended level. 2.8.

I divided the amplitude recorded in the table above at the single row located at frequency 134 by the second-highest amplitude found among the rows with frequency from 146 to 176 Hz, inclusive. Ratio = 1.04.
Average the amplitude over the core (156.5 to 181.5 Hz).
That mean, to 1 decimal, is 2.3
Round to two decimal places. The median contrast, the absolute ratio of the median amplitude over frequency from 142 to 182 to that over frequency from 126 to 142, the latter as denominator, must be 0.89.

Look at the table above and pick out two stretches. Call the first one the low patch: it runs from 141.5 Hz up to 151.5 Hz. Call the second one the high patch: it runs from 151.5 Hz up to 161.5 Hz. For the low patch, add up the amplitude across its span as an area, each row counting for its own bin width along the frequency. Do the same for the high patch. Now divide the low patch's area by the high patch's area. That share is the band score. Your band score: 1.02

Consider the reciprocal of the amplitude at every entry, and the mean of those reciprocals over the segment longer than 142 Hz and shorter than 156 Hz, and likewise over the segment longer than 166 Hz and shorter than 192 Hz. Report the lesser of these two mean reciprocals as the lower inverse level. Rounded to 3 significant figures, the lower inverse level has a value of 0.354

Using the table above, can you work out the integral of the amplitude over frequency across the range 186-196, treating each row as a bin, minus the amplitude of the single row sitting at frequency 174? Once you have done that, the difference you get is 26.8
